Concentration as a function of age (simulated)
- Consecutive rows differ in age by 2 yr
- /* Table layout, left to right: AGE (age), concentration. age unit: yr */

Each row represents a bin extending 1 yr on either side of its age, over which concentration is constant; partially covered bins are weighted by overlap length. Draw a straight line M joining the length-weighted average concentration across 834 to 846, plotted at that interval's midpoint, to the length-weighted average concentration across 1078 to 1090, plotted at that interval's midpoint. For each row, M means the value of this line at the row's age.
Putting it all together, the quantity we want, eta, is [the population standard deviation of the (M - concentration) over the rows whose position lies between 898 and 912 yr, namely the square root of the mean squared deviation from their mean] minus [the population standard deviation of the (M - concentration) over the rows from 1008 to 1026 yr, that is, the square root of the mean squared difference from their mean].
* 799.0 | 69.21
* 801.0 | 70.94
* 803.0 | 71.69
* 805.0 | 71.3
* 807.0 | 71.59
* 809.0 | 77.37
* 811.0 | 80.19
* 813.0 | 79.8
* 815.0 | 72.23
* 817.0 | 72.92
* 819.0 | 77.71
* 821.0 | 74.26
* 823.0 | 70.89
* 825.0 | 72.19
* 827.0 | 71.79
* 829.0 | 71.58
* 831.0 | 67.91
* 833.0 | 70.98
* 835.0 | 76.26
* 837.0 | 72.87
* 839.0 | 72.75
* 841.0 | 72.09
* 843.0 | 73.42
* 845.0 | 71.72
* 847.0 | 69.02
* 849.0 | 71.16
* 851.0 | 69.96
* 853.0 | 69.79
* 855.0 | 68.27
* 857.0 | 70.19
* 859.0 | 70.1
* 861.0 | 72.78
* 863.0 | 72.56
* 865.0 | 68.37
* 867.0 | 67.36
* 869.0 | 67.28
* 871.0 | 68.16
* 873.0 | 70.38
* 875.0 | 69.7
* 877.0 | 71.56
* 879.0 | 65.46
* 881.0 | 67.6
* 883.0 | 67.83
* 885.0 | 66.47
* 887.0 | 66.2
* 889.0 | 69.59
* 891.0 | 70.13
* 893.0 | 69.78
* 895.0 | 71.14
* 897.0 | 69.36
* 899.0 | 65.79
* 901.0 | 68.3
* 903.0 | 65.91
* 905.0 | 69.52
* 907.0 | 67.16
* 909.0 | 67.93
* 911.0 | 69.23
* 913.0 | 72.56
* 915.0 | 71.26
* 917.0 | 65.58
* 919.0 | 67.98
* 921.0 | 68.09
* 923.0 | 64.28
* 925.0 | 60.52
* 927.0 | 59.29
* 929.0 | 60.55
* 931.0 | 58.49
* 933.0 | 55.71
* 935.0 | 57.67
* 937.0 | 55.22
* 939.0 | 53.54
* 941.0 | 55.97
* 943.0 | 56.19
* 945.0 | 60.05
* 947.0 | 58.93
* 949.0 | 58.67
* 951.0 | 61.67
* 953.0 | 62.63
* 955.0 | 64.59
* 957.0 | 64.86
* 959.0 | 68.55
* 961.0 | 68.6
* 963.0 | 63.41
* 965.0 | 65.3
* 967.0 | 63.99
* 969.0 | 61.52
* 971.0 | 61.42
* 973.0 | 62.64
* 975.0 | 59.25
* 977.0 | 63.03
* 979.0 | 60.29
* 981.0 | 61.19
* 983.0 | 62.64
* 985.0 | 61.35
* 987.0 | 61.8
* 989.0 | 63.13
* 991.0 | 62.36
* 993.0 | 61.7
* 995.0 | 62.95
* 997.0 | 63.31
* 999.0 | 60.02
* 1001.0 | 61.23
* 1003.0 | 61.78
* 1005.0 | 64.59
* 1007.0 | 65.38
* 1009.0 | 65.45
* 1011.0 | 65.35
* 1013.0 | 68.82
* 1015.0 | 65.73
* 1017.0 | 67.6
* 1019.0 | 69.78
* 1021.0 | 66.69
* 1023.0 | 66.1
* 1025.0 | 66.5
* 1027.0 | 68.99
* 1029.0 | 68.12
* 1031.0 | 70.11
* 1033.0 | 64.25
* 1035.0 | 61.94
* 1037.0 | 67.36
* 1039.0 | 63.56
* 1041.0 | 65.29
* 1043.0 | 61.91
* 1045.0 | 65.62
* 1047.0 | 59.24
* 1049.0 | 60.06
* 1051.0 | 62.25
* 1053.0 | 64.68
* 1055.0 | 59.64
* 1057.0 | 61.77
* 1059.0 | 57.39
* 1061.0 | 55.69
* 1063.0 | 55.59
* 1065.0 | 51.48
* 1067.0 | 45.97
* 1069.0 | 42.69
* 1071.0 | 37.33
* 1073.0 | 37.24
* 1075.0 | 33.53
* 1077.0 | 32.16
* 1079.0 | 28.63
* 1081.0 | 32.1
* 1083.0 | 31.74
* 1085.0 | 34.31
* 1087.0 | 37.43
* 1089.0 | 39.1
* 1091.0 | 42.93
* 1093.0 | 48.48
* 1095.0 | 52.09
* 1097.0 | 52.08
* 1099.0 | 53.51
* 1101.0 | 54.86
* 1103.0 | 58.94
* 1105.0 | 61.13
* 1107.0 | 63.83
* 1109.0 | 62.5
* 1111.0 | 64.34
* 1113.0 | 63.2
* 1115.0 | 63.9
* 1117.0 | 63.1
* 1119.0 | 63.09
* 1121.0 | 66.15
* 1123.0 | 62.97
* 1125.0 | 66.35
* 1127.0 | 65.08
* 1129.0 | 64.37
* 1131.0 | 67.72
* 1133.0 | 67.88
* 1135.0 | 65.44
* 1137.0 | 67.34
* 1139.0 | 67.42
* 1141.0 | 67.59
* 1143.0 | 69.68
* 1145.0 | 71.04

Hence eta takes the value 0.01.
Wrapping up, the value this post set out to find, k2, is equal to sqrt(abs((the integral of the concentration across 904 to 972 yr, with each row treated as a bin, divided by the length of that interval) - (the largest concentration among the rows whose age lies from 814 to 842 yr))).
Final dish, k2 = 3.8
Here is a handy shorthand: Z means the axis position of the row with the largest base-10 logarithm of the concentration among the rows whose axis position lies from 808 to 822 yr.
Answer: 811.0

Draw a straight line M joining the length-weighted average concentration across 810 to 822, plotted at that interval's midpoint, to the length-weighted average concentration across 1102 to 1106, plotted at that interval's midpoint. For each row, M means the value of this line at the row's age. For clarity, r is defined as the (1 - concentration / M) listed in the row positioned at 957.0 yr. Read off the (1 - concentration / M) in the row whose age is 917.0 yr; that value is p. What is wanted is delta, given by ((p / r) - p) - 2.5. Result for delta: -1.2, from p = 0.070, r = 0.050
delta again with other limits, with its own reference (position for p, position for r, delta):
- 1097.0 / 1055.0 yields 0.1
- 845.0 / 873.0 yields -1.5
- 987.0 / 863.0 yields 2.8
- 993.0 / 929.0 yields -2.1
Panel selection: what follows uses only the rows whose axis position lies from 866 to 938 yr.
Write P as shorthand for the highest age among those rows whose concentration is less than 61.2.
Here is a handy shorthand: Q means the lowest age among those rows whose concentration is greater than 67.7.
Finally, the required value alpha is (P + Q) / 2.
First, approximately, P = 937.0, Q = 871.0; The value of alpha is 904 yr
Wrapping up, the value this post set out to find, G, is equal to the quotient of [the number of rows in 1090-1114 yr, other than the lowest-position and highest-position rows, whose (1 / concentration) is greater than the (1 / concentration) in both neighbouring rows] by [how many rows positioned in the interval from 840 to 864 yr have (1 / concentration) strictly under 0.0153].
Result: 0.2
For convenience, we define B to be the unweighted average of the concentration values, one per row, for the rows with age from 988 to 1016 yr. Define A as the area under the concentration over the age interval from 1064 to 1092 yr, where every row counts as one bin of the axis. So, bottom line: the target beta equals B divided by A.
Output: 0.0605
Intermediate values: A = 1053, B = 63.7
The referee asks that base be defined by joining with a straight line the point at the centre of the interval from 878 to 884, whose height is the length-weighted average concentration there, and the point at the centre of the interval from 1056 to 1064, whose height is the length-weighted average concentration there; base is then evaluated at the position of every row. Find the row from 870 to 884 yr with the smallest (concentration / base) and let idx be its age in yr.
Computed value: 879.0 yr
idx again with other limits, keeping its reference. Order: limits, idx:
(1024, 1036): 1035.0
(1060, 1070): 1069.0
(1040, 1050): 1047.0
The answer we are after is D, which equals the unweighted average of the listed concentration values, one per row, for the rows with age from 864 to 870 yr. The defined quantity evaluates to 68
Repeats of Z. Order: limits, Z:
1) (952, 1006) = 961.0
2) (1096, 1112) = 1111.0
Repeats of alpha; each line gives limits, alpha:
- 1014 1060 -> 1039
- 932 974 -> 954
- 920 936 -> 928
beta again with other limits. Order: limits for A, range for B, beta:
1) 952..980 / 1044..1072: 0.0313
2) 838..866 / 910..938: 0.0319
